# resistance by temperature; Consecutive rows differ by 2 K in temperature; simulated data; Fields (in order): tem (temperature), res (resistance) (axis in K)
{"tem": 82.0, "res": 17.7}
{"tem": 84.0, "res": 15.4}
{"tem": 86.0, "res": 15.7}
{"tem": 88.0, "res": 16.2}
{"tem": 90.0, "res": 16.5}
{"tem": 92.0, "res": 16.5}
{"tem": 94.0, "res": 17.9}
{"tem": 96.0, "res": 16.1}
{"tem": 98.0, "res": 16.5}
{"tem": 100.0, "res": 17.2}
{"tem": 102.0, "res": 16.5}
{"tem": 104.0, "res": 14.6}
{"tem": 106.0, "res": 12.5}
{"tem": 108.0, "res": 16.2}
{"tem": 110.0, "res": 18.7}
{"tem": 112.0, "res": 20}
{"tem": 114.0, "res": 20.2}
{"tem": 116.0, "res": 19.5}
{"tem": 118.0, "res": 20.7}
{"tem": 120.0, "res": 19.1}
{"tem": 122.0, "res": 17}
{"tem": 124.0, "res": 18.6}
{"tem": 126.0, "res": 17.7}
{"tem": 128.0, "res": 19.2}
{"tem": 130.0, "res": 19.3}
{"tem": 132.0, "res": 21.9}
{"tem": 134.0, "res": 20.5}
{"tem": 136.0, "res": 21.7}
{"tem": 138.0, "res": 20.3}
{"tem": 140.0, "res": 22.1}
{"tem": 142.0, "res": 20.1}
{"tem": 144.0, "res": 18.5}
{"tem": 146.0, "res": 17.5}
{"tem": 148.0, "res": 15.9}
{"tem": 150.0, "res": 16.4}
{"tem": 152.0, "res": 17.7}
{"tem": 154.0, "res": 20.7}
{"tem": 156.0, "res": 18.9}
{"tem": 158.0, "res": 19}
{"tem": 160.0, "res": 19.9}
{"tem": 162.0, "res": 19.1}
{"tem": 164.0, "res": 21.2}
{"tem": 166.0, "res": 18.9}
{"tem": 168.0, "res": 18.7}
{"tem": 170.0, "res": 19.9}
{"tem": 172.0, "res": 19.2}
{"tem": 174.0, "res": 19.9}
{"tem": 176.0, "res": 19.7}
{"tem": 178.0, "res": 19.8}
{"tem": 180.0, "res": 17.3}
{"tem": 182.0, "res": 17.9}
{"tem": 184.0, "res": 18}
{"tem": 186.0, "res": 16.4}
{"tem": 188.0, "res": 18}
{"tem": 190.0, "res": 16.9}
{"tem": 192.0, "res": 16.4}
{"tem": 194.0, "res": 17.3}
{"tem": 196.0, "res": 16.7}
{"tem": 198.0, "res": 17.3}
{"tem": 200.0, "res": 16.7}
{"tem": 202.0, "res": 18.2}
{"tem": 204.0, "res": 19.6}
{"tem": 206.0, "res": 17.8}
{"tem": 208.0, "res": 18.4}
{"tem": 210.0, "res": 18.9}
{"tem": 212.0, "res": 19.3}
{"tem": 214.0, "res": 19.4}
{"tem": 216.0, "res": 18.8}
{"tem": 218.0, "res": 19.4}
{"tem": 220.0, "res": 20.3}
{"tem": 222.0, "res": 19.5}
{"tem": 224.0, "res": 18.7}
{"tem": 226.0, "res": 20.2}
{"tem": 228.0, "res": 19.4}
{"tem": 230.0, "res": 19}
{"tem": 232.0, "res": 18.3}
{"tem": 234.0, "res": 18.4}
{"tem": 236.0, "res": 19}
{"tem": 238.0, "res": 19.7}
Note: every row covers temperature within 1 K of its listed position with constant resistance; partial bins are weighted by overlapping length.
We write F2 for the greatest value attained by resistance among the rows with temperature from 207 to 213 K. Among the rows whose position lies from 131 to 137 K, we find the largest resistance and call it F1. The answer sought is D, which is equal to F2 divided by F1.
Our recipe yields 0.88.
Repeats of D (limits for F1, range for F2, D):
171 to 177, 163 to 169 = 1.07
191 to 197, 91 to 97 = 1.03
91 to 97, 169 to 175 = 1.11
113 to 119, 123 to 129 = 0.93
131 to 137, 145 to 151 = 0.80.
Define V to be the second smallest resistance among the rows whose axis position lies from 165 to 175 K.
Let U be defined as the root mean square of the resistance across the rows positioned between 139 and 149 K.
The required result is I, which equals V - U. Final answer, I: 0.0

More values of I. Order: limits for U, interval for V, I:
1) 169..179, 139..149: -2.2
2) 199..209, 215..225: 0.6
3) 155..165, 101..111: -5.0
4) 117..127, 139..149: -1.2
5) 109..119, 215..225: -1.0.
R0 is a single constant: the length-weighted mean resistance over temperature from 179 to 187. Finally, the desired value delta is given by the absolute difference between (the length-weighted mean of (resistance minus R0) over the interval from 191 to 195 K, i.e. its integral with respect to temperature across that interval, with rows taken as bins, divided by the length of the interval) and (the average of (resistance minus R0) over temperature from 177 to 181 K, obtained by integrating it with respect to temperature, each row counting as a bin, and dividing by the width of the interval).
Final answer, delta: 1.7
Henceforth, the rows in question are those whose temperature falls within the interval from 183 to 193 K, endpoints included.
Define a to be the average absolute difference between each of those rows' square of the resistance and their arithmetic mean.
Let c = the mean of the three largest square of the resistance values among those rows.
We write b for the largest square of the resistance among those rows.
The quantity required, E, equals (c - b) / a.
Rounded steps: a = 24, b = 324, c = 311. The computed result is -0.5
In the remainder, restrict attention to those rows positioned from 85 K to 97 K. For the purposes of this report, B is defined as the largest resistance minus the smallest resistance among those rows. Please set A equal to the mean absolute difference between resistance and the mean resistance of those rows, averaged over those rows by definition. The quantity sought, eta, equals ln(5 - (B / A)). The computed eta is -0.8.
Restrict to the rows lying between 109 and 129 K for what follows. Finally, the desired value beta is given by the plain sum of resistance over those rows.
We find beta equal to 191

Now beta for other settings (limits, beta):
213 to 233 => 193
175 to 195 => 178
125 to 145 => 201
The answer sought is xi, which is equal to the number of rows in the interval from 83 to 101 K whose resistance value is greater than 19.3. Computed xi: 0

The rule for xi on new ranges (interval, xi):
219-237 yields 4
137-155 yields 4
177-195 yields 1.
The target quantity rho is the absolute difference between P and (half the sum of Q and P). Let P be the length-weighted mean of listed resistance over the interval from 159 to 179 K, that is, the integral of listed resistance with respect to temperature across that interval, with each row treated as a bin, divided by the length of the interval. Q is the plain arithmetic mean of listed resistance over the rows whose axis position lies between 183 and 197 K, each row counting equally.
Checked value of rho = 1.3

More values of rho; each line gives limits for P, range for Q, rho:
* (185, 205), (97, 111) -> 0.7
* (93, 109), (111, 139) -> 1.9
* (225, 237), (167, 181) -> 0.1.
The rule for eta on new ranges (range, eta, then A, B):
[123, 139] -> 0.4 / 1.20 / 4.2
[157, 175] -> -0.1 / 0.61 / 2.5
